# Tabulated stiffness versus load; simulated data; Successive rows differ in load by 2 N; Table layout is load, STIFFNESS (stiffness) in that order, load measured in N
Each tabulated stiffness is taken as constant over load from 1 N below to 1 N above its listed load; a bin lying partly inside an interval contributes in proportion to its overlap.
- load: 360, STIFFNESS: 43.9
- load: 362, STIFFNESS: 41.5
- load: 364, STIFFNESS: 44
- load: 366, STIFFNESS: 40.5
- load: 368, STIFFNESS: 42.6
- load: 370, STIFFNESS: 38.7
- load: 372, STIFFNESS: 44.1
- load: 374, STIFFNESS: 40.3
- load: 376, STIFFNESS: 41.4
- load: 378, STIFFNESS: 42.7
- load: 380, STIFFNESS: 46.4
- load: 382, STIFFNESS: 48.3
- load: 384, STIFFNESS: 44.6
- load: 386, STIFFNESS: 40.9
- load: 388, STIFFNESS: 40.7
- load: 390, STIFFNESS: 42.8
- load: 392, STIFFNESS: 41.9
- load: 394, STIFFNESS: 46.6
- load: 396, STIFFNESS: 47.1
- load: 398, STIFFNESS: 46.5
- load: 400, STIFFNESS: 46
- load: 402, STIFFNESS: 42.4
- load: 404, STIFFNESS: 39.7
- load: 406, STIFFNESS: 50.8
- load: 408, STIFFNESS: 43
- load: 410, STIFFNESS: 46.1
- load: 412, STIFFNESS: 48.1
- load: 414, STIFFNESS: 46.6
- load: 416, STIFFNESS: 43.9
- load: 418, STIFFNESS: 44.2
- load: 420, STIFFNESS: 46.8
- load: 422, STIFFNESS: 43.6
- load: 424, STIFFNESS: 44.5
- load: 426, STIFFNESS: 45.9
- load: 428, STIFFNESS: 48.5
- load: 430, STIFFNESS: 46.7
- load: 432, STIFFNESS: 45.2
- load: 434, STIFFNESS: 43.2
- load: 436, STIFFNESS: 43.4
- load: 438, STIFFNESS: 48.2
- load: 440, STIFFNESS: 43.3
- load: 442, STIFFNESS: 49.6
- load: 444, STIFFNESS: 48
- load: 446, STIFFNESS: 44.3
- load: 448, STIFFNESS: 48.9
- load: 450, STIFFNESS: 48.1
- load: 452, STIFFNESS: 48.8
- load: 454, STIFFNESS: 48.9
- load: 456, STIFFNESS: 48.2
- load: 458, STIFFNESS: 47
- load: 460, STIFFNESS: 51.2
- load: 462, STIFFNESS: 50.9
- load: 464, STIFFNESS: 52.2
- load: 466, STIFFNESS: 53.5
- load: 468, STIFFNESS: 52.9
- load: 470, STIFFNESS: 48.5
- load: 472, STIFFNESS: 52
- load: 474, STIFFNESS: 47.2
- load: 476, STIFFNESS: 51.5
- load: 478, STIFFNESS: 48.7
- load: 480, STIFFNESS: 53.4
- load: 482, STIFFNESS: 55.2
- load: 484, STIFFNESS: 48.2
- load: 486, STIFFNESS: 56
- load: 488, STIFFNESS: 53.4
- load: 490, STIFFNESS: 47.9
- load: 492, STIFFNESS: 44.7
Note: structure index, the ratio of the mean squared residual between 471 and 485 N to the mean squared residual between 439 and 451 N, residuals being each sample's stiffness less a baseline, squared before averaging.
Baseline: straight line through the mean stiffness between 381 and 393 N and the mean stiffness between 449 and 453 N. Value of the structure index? 1.2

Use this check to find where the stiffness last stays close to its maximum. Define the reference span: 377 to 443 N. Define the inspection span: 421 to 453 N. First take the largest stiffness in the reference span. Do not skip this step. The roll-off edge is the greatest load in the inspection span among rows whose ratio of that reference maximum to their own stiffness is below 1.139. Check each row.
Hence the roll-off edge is 452 N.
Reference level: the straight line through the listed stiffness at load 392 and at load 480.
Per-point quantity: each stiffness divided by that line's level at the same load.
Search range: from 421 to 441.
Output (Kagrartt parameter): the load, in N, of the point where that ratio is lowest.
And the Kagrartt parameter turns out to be 440 N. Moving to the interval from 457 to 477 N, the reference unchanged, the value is 474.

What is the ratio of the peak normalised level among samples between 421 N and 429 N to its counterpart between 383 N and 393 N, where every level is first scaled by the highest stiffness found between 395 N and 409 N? 1.09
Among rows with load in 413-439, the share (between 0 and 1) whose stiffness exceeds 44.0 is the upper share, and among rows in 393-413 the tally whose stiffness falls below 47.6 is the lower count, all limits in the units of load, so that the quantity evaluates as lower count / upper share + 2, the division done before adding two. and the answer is 14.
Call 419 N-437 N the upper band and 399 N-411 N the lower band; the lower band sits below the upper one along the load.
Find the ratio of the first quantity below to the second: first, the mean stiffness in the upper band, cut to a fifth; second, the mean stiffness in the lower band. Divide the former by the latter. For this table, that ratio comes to 0.203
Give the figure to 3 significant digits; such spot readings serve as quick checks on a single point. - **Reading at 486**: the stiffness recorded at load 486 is 56.0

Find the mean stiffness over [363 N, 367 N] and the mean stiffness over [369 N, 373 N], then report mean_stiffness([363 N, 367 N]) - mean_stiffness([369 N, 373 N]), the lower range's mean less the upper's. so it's 1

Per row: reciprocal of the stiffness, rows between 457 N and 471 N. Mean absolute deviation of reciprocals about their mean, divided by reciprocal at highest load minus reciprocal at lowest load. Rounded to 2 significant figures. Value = -1.1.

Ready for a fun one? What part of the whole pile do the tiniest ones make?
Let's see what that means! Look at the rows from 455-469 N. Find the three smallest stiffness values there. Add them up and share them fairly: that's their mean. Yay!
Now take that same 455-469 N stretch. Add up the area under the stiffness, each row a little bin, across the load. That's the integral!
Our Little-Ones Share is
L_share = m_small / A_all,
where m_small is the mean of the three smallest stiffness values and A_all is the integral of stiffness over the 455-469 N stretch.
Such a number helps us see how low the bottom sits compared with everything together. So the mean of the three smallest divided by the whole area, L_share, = 0.0684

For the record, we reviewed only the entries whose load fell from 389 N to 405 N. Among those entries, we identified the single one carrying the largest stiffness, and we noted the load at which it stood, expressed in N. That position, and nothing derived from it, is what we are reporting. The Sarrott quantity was 396 N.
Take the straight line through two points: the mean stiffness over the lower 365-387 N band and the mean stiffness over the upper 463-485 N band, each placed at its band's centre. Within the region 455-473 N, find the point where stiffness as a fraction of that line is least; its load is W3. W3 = 458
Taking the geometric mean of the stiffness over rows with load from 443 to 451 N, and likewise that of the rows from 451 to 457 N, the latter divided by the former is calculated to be 1.03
